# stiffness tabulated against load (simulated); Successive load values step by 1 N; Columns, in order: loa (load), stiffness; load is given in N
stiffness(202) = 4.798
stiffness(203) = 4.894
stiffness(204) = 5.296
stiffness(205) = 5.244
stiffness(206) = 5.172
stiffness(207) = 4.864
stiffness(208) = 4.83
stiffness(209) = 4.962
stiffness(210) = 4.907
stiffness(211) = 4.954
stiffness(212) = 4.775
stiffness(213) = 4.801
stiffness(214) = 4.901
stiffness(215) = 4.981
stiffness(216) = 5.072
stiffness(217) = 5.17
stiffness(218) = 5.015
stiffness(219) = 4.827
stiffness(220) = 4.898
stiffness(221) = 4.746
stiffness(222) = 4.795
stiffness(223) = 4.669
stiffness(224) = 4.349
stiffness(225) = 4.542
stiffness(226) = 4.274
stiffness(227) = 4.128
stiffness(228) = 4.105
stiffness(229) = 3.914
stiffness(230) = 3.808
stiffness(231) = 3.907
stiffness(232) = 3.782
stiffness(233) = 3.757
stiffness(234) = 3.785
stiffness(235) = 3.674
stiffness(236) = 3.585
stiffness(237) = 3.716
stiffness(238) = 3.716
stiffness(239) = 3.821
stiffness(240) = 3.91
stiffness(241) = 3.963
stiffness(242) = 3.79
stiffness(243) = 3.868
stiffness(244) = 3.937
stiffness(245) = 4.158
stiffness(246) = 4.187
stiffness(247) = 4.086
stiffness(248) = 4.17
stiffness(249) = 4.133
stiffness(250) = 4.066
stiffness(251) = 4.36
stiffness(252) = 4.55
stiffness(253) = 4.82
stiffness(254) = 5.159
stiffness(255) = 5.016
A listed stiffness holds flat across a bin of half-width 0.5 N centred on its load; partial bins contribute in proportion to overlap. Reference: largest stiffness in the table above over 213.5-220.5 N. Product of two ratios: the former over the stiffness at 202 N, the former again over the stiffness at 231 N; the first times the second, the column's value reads 1.43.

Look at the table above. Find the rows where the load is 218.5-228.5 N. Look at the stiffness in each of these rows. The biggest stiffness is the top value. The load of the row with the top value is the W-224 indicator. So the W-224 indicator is 220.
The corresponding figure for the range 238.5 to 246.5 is 246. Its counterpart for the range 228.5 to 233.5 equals 229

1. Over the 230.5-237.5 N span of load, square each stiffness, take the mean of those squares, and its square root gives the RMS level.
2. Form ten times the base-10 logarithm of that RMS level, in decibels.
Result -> 5.73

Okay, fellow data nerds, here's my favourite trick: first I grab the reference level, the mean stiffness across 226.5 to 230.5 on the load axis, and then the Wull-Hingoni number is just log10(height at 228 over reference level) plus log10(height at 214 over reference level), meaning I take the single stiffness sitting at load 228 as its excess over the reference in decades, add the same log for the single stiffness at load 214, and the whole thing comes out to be 0.10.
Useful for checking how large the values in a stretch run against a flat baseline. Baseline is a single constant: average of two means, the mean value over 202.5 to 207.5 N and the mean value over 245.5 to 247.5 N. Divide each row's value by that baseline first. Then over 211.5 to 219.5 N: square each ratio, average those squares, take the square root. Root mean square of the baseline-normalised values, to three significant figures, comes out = 1.07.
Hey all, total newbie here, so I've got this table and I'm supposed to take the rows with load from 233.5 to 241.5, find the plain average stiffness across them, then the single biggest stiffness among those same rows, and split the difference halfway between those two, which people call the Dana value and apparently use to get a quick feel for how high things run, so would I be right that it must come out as 3.9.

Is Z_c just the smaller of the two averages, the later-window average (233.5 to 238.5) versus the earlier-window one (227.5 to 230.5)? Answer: 3.7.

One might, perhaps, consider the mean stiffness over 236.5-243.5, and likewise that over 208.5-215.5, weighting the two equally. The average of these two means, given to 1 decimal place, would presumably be 4.4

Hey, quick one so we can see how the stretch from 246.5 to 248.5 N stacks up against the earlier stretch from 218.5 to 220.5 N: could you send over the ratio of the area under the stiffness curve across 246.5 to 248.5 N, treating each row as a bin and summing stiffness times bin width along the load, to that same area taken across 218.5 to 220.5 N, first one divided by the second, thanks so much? 0.85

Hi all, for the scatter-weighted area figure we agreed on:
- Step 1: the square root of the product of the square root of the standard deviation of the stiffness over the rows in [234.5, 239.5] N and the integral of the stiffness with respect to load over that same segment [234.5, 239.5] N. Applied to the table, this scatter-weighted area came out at 2.3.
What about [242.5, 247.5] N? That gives 2.7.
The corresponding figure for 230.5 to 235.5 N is 2.3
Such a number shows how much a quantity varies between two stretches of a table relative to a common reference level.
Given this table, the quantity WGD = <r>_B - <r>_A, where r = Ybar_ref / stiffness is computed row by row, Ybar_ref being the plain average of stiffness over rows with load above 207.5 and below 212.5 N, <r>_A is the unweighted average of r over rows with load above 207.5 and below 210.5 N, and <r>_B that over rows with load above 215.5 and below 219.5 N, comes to -0.024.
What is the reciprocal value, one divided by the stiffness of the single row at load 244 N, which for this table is 0.25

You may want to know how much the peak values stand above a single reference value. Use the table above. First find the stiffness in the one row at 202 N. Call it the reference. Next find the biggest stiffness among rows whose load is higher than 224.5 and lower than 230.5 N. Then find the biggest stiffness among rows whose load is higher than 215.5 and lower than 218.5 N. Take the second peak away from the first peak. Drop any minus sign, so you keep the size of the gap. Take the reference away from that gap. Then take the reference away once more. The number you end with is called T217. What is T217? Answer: -9.0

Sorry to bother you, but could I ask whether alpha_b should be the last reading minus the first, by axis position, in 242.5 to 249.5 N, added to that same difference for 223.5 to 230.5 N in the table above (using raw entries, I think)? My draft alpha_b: -0.28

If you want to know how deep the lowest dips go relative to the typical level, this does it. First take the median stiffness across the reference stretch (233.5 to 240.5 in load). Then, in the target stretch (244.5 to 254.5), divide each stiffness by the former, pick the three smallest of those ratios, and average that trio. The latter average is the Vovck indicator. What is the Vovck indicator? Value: 1.10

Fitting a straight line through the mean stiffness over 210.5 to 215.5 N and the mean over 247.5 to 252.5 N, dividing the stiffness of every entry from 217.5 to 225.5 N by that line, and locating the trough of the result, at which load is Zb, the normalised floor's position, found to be 224 N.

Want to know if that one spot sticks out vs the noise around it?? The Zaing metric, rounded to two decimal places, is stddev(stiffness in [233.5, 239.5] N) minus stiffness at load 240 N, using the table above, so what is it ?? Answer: -3.83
